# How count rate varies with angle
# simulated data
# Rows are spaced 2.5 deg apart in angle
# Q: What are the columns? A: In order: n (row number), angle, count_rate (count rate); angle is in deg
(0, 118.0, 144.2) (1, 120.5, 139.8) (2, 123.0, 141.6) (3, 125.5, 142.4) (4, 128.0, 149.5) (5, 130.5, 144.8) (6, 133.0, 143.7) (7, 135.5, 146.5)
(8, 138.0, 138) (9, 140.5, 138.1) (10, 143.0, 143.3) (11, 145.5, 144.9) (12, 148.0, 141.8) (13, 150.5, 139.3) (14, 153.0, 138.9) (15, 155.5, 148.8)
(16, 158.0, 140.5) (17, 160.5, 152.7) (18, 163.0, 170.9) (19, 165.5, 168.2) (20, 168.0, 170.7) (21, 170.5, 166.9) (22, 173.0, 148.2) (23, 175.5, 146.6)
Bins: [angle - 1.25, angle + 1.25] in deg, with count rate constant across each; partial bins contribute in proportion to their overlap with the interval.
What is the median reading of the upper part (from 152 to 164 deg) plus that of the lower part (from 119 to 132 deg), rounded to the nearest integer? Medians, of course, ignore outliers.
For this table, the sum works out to 291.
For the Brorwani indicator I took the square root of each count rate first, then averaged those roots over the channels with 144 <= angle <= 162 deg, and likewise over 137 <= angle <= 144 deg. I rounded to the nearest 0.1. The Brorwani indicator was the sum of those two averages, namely 23.8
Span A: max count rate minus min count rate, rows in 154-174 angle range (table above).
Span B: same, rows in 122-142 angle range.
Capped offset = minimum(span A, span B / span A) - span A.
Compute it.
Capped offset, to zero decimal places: -30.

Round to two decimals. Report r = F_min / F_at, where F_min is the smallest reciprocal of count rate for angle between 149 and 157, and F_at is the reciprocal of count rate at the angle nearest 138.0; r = 0.93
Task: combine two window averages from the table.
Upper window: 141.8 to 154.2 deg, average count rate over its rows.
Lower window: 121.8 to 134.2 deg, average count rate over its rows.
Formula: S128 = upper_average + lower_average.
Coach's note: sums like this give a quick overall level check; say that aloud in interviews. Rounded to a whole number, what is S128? 286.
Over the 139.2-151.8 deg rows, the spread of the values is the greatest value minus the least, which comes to 7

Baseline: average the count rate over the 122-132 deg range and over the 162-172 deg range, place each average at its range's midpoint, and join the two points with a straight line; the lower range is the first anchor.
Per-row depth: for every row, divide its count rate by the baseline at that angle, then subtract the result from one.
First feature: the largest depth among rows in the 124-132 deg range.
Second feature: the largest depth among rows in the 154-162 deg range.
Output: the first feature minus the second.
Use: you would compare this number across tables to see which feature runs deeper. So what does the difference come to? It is -0.13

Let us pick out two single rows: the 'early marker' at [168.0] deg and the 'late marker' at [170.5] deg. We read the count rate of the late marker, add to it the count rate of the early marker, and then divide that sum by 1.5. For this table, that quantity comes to 225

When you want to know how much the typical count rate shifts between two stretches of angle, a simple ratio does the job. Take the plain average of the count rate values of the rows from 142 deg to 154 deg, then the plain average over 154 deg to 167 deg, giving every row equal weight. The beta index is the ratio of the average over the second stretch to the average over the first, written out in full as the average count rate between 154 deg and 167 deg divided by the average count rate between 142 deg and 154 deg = 1.10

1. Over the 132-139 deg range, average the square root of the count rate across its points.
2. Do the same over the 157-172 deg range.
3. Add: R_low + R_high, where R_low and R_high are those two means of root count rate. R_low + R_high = 24.7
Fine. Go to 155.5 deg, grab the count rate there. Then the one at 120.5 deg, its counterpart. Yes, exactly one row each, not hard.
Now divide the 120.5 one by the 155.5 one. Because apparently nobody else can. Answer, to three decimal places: 0.940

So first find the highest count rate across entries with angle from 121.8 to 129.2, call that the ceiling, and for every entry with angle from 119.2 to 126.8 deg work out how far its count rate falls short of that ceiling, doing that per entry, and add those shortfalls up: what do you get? 25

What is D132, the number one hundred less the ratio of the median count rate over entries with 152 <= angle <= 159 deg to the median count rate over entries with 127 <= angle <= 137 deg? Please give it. 99.04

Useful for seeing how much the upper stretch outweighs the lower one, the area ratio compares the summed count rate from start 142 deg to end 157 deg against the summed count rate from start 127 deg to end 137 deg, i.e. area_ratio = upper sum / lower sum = 1.5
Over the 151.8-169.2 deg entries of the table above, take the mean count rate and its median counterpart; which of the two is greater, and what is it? 155.8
